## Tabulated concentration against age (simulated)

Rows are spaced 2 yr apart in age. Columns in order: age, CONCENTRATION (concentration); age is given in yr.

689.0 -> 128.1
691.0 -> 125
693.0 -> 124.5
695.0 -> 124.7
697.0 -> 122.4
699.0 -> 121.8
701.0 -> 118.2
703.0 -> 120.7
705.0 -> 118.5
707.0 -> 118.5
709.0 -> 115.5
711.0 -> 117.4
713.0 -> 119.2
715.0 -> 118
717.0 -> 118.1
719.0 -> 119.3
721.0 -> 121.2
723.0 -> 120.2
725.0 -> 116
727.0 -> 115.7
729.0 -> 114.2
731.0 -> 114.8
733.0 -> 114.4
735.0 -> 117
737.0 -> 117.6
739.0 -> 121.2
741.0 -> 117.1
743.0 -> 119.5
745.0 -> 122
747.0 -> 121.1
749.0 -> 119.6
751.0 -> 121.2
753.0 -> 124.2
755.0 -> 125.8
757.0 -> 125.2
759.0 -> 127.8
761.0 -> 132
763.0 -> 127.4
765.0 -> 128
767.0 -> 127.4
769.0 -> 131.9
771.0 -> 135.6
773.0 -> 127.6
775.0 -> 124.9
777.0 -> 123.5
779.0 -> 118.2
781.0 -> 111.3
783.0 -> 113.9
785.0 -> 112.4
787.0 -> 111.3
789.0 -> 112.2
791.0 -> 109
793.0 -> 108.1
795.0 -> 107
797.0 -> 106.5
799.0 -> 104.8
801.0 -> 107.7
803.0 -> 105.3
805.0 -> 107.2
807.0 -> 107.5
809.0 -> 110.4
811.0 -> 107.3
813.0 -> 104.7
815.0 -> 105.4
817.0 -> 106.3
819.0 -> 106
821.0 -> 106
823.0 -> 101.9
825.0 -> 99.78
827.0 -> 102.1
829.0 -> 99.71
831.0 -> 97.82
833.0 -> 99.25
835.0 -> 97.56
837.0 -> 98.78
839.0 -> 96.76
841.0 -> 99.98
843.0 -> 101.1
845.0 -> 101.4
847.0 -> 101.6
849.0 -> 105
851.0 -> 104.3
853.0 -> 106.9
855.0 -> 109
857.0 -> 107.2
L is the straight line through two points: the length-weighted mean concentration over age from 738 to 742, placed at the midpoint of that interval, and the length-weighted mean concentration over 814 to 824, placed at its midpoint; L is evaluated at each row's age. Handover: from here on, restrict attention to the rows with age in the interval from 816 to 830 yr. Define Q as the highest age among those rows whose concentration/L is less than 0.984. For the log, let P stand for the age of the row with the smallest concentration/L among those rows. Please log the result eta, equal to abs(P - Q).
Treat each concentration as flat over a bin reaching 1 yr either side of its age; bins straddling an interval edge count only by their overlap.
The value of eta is 4 yr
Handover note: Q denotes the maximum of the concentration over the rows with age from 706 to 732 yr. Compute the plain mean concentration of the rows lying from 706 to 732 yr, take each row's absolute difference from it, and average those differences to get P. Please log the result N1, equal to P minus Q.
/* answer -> -119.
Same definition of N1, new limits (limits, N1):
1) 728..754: -122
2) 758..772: -133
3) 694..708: -123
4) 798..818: -109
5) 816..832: -104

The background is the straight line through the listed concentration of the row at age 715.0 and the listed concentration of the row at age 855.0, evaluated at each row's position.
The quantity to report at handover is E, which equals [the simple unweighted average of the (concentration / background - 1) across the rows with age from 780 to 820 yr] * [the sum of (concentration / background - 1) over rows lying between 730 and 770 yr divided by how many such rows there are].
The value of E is -0.0023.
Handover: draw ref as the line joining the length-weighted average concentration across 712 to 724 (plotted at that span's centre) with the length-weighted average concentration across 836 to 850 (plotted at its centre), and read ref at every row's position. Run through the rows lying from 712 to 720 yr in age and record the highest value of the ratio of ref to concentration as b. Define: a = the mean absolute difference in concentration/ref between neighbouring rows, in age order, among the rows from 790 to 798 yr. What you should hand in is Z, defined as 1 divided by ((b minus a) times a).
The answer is 200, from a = 0.0050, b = 1.015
